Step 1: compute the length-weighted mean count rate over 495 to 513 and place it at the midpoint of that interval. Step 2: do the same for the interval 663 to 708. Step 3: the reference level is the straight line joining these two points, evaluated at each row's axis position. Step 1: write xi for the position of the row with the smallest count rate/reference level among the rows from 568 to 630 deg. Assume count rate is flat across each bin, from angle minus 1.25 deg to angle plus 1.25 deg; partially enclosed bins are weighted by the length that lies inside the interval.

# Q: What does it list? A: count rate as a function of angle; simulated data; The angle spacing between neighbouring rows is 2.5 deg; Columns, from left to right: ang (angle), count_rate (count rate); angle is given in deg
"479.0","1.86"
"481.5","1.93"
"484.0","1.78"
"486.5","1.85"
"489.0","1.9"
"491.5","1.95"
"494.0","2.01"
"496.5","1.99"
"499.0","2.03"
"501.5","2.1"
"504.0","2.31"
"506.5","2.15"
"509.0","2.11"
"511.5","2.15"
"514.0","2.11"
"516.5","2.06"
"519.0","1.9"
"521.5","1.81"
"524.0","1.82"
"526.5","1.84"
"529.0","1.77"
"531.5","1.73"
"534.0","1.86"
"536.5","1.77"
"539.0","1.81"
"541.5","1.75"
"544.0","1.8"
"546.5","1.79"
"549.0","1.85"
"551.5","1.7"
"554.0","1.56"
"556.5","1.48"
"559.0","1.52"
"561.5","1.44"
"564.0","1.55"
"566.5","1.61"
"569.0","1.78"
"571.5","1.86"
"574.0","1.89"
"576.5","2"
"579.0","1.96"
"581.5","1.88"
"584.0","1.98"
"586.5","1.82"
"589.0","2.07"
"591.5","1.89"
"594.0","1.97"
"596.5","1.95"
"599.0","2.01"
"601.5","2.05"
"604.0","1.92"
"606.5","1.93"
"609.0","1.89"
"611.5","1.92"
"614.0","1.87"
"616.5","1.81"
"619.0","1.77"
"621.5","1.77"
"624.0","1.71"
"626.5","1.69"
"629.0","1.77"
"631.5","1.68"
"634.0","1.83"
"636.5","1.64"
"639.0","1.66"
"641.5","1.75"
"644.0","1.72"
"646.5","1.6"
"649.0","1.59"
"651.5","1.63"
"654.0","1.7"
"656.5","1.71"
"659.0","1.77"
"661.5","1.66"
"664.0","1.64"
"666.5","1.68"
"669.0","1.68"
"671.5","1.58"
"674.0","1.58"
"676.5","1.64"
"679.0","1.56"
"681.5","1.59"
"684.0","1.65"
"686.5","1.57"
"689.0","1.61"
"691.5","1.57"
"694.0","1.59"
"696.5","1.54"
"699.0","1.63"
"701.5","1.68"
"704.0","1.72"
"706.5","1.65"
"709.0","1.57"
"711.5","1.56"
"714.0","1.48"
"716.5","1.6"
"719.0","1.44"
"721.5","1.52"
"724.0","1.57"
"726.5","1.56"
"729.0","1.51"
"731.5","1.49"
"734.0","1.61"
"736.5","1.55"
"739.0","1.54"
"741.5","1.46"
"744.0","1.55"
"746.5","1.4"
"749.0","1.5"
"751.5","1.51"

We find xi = 569.0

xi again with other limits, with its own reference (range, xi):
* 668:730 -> 719.0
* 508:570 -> 561.5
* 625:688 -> 649.0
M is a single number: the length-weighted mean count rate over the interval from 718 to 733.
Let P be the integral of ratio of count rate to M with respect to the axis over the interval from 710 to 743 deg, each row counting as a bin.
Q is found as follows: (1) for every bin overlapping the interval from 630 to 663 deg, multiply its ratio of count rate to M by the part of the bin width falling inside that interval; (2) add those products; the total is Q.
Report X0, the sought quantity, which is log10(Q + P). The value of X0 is 1.84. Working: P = 33.3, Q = 37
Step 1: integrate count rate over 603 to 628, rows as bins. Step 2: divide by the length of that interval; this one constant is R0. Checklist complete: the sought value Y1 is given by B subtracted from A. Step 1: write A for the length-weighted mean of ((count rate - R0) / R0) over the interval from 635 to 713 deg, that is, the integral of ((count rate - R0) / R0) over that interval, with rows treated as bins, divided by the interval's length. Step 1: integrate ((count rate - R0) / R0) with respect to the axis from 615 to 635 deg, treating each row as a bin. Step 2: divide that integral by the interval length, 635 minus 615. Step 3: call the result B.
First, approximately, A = -0.10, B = -0.040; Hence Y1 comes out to -0.06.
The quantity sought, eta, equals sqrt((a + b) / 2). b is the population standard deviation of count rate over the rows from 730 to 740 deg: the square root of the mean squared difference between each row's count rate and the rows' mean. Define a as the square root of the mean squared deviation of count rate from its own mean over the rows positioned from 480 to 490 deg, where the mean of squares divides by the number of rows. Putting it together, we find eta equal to 0.223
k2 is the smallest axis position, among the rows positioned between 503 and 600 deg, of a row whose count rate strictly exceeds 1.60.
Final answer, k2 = 504.0 deg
